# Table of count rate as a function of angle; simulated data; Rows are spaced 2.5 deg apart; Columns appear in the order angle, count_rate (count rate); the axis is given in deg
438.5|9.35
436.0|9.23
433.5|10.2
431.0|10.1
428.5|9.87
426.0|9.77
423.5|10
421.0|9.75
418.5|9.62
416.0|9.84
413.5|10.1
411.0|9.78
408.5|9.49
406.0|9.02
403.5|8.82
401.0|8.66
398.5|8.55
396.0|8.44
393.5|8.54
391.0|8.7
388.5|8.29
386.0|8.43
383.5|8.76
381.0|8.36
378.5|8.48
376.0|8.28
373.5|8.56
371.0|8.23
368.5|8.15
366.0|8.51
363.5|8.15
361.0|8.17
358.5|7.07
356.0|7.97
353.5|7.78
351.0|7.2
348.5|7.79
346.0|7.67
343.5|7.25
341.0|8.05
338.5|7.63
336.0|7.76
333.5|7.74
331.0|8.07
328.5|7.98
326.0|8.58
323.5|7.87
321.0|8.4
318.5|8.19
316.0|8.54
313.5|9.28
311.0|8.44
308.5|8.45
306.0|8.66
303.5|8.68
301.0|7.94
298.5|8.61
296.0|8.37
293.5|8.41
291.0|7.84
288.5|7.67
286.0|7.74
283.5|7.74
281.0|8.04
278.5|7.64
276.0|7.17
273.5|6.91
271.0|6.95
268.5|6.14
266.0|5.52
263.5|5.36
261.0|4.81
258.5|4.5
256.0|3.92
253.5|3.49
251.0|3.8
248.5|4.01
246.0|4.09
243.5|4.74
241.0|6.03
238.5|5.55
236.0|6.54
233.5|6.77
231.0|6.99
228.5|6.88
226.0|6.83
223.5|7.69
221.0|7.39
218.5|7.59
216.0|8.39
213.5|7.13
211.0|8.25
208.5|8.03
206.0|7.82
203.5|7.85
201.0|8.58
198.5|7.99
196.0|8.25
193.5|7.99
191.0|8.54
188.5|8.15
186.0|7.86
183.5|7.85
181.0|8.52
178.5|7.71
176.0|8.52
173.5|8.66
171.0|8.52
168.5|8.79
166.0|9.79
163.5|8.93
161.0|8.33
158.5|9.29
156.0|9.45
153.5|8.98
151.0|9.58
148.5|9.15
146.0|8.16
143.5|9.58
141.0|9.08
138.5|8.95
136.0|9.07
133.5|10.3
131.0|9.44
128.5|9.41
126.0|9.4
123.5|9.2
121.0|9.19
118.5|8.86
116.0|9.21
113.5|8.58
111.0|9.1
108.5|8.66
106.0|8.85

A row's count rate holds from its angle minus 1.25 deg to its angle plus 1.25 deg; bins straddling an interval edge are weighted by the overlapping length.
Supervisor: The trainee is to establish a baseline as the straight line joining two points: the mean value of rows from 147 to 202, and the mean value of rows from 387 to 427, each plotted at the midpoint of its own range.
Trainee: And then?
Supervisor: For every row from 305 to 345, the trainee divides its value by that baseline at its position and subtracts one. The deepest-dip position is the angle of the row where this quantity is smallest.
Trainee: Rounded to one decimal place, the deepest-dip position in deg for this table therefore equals 343.5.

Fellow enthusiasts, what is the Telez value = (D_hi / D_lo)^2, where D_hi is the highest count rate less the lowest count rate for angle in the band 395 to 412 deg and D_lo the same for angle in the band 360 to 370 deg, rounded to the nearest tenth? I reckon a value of 13.9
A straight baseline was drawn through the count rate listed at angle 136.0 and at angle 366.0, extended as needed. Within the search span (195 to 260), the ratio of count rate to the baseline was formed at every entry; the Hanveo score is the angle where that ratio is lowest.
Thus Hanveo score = 253.5 deg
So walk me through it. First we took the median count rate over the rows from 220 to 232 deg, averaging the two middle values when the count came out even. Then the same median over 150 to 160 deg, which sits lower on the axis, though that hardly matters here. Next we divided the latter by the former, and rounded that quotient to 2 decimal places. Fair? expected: 1.34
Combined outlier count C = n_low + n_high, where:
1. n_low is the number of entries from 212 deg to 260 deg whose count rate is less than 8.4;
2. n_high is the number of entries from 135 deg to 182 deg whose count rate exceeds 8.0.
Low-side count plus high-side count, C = 37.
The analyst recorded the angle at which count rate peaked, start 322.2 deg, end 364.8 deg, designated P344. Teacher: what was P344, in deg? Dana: 326.0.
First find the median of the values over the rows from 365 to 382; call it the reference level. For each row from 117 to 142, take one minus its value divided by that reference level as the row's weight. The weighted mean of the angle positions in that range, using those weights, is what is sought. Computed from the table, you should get 130.1 deg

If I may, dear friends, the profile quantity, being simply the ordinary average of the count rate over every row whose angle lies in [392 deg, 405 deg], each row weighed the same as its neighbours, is 8.6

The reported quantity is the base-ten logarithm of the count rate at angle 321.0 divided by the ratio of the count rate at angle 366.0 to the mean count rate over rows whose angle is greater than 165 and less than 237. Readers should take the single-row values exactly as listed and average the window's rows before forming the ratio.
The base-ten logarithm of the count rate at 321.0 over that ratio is 0.89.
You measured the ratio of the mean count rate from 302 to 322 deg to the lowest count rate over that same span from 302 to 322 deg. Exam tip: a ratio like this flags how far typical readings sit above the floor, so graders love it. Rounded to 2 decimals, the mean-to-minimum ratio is 1.05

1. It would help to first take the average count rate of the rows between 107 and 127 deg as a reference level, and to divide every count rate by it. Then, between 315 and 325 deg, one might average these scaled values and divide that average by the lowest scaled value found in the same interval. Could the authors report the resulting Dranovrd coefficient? 1.05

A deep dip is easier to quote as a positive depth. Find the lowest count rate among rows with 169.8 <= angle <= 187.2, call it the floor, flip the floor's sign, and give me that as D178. -7.7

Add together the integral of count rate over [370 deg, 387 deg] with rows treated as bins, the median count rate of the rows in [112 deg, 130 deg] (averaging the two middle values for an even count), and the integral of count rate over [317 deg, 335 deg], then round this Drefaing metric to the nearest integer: 299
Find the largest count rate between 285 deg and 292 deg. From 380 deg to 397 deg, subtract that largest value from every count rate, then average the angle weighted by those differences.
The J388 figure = 388.5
